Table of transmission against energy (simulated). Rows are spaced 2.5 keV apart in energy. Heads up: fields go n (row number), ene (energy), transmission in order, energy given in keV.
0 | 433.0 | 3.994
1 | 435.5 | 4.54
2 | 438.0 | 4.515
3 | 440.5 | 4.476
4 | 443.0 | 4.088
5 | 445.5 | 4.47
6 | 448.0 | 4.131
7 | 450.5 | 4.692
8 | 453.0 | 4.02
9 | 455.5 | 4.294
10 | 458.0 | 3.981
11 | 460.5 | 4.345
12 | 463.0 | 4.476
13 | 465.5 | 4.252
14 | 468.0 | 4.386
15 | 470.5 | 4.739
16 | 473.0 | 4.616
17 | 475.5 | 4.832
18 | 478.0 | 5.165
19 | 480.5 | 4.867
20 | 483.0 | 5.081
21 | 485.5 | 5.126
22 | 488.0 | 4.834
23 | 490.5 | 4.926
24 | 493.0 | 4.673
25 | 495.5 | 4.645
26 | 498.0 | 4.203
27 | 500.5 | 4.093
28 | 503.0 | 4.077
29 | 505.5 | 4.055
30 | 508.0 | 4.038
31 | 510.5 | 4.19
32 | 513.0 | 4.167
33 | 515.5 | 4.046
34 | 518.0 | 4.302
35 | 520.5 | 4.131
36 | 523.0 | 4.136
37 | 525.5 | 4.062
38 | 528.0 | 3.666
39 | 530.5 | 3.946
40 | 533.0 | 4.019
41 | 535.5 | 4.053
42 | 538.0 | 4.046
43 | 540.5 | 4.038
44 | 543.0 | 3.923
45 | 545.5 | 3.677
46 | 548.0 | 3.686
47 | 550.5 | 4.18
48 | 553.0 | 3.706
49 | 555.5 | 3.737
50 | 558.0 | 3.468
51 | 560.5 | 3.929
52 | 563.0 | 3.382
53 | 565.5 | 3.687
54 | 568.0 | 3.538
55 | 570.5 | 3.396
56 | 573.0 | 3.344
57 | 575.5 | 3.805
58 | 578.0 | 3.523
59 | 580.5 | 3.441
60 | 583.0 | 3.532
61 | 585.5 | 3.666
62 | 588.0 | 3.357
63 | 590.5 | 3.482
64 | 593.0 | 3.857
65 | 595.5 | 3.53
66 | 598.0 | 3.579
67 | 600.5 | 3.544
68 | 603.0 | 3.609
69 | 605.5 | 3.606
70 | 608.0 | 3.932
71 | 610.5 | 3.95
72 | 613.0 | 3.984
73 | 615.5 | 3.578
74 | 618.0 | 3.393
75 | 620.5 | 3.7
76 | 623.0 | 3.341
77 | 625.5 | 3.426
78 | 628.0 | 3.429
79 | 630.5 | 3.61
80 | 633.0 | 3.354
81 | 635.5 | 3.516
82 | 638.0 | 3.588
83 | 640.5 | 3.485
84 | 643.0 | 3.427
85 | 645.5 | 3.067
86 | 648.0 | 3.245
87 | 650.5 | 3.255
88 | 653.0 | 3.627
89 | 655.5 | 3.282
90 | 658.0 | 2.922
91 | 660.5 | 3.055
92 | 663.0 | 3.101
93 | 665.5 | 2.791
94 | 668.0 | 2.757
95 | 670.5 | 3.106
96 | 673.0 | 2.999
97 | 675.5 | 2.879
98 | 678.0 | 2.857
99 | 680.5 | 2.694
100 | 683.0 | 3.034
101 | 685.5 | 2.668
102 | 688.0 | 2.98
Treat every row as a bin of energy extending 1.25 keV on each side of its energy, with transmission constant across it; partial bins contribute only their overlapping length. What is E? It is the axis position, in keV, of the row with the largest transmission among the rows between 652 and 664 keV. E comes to 653.0 keV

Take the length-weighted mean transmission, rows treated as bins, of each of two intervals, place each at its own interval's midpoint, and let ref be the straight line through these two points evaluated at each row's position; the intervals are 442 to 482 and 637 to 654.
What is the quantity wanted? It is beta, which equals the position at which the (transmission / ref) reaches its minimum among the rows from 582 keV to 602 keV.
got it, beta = 588.0 keV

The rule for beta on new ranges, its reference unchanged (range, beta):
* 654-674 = 668.0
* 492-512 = 508.0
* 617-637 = 623.0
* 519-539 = 528.0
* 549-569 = 563.0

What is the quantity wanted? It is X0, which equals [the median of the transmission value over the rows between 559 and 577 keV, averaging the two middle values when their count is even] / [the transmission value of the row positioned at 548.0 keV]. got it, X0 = 0.96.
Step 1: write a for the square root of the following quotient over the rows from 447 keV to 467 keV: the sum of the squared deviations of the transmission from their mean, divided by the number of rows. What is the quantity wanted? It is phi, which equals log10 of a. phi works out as -0.655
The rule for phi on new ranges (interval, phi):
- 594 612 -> -0.774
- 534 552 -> -0.746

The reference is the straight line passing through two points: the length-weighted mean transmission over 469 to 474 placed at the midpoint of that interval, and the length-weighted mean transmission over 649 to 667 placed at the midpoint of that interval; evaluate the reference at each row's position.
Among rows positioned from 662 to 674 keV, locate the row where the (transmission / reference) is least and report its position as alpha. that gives 668.0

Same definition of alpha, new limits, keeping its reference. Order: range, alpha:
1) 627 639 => 633.0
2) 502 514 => 505.5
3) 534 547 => 545.5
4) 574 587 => 580.5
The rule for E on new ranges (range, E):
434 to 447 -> 435.5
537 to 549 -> 538.0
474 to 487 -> 478.0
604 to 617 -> 613.0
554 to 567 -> 560.5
